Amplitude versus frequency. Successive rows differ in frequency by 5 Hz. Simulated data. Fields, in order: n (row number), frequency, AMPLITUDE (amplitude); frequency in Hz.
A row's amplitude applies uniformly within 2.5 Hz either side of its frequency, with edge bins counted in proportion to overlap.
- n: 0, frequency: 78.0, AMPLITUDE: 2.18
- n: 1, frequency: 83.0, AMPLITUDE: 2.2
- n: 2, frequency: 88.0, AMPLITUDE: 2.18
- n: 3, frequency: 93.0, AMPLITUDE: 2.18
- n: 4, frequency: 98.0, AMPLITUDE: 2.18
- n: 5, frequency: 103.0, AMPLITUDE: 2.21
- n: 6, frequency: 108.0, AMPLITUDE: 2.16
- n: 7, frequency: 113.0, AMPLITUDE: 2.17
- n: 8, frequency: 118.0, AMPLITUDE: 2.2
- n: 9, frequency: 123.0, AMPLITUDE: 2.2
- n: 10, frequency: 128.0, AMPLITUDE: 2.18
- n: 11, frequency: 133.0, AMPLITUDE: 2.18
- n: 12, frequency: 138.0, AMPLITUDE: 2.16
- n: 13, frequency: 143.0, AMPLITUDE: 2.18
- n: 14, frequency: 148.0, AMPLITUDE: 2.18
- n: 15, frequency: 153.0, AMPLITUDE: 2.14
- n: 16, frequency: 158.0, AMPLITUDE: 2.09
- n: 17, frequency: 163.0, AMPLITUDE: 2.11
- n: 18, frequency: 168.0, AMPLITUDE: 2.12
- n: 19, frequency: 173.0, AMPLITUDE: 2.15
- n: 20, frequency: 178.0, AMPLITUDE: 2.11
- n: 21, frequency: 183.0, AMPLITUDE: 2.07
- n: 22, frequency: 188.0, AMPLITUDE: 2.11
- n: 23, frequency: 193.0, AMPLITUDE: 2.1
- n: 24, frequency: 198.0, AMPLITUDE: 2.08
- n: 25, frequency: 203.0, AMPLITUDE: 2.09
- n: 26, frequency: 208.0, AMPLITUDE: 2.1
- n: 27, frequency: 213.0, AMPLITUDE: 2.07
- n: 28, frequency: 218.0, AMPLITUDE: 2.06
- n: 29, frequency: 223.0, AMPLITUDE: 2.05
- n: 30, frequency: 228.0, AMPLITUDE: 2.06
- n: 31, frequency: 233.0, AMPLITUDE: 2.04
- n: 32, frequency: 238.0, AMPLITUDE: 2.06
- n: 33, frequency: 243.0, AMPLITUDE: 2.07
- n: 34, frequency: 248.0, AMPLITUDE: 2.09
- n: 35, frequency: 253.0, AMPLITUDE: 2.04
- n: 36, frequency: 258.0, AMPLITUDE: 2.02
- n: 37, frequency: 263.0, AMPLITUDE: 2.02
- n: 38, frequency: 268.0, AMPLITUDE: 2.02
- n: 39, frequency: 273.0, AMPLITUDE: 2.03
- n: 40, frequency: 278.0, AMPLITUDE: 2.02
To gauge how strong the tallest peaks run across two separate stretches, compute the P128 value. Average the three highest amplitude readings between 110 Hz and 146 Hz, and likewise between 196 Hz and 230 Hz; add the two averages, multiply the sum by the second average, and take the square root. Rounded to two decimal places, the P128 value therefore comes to 2.99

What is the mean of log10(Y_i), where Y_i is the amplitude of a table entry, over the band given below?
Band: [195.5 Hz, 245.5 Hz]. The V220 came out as 0.316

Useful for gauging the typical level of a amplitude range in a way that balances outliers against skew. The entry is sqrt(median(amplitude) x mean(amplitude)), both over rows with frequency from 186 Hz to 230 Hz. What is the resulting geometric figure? 2.080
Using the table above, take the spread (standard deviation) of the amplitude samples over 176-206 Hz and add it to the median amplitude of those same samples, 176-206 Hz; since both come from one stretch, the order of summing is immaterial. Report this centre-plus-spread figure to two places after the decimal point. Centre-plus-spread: 2.11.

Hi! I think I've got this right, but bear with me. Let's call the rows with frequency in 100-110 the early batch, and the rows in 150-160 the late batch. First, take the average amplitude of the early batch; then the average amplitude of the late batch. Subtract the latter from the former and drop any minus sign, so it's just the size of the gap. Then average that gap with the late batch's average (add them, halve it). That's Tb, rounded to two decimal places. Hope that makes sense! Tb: 1.09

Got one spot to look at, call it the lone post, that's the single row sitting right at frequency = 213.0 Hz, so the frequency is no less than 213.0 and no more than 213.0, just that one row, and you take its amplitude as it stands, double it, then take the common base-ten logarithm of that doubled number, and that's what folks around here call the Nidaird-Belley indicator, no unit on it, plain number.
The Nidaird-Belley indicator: 0.617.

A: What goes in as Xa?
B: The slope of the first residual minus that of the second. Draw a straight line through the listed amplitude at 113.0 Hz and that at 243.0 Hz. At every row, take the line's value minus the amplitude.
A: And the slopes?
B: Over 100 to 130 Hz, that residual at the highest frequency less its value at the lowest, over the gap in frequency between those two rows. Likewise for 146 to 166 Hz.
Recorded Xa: -0.0035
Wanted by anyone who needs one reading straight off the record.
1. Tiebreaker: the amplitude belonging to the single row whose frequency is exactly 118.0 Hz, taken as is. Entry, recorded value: 2.2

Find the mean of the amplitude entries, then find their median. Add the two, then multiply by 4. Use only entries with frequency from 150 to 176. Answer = 17.0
